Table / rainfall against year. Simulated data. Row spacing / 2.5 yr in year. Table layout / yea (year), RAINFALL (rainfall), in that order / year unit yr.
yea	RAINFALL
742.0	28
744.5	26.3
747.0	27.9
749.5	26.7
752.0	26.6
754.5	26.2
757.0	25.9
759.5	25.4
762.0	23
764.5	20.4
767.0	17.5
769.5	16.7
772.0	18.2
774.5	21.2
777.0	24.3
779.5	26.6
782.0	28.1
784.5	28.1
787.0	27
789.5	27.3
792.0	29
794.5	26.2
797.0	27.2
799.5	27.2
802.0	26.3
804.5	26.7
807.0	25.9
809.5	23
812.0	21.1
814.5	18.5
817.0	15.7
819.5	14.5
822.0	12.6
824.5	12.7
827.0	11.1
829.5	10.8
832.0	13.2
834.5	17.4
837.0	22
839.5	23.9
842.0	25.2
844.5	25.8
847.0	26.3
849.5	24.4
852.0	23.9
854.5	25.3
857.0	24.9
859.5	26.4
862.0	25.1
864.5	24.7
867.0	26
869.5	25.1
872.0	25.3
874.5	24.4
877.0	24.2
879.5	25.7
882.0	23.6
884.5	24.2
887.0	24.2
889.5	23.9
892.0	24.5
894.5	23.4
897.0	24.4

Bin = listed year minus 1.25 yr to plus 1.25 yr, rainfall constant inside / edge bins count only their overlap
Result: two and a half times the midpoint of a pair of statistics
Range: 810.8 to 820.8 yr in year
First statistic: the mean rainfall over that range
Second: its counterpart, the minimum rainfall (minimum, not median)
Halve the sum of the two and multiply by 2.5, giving 40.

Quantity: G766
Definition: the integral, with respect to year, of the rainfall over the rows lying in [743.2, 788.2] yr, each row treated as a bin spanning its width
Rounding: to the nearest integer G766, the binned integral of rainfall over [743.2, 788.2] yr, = 1090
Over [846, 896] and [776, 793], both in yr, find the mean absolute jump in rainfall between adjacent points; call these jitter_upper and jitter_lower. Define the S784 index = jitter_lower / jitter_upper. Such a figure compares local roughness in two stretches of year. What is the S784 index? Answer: 1.3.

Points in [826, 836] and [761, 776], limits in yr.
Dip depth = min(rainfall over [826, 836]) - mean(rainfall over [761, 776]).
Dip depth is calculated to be -8.7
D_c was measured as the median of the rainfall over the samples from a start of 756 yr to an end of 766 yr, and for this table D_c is 24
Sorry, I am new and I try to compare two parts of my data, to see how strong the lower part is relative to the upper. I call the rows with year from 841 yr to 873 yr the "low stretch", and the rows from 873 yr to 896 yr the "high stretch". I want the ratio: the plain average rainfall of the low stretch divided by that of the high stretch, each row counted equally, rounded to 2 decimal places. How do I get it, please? 1.04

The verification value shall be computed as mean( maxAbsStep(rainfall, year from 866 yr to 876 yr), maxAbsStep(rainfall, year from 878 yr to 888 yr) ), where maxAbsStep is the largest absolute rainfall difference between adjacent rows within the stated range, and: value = 1.5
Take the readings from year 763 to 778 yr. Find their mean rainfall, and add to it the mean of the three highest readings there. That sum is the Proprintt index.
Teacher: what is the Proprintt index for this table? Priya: 41.7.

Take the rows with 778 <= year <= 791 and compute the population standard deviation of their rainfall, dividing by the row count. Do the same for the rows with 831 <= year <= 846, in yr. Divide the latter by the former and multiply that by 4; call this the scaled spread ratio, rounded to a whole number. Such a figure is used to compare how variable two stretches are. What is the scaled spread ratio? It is 30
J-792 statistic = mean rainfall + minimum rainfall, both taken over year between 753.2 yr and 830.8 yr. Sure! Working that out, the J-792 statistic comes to 33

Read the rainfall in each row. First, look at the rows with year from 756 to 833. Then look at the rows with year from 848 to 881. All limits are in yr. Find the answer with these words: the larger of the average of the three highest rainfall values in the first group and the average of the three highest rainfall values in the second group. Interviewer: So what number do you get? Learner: 28.4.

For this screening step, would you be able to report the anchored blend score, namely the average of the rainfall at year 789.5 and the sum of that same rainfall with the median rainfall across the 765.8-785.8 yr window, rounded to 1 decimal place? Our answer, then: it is 38.7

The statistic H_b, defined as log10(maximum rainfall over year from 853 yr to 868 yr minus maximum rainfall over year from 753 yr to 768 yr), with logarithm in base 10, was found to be -0.70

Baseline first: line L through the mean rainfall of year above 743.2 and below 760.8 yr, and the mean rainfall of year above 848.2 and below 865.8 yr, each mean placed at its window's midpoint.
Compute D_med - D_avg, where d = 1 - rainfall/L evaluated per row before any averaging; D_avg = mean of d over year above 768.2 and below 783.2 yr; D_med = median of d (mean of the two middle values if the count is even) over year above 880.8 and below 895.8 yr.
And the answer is -0.12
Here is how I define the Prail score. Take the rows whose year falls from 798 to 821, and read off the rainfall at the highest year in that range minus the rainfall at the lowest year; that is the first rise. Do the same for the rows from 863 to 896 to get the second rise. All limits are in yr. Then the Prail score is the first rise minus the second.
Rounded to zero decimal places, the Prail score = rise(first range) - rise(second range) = -11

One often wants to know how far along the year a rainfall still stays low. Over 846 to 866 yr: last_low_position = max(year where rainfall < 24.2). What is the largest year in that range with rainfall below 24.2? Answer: 852.0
